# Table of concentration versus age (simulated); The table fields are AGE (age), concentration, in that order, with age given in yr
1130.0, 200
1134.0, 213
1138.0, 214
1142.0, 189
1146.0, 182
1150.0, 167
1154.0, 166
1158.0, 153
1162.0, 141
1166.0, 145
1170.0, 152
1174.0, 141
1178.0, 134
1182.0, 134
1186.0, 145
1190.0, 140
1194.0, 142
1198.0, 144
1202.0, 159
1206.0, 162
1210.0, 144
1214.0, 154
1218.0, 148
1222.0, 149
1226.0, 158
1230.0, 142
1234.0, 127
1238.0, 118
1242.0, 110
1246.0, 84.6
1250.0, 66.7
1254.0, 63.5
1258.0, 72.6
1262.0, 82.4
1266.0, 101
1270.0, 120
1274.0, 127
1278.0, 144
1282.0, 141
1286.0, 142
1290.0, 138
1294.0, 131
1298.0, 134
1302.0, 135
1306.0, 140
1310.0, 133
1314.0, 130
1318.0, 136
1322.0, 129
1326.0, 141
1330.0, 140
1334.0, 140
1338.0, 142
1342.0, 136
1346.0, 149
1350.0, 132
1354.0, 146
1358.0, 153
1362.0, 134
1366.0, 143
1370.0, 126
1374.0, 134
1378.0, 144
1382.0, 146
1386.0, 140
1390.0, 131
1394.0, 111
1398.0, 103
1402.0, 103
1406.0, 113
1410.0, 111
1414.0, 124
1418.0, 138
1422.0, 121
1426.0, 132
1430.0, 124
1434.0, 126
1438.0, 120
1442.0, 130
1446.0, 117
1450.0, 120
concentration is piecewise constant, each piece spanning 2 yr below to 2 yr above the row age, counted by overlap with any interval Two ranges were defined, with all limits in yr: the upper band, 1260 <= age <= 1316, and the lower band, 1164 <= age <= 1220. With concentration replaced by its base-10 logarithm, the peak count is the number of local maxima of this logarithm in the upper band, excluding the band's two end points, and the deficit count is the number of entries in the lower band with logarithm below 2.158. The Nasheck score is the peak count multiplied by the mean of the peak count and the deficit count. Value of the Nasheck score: 12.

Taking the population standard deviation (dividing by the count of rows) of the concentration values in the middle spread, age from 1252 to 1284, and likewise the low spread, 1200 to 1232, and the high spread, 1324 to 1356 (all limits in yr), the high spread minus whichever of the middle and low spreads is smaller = -2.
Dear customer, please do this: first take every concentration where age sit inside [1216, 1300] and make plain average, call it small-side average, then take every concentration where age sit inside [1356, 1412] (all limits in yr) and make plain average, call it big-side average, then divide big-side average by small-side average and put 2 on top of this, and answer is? 3.08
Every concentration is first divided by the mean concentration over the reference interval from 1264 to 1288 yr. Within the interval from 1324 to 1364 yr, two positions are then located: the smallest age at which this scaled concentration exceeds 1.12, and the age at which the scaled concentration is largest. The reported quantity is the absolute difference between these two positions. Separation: 12 yr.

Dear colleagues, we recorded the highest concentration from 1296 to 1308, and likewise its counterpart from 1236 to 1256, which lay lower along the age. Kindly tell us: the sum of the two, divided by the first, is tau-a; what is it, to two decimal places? 1.84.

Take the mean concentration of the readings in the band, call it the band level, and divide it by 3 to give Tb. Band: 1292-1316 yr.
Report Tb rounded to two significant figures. 45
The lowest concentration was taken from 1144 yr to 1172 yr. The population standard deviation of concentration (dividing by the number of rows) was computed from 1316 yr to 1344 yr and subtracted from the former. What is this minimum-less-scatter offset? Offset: 137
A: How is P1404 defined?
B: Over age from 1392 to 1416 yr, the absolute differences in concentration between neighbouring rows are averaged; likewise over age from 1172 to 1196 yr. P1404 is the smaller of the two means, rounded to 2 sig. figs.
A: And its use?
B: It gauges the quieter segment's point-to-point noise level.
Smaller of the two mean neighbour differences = 5.0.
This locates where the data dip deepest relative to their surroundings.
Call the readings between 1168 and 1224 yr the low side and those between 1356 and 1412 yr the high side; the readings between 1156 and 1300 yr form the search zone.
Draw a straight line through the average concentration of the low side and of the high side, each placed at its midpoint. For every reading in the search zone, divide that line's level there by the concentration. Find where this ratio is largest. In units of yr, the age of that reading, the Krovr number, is 1254.0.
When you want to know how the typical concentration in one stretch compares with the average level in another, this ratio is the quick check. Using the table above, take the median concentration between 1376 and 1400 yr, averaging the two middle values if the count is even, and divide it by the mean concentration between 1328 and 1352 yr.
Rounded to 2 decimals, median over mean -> 0.97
